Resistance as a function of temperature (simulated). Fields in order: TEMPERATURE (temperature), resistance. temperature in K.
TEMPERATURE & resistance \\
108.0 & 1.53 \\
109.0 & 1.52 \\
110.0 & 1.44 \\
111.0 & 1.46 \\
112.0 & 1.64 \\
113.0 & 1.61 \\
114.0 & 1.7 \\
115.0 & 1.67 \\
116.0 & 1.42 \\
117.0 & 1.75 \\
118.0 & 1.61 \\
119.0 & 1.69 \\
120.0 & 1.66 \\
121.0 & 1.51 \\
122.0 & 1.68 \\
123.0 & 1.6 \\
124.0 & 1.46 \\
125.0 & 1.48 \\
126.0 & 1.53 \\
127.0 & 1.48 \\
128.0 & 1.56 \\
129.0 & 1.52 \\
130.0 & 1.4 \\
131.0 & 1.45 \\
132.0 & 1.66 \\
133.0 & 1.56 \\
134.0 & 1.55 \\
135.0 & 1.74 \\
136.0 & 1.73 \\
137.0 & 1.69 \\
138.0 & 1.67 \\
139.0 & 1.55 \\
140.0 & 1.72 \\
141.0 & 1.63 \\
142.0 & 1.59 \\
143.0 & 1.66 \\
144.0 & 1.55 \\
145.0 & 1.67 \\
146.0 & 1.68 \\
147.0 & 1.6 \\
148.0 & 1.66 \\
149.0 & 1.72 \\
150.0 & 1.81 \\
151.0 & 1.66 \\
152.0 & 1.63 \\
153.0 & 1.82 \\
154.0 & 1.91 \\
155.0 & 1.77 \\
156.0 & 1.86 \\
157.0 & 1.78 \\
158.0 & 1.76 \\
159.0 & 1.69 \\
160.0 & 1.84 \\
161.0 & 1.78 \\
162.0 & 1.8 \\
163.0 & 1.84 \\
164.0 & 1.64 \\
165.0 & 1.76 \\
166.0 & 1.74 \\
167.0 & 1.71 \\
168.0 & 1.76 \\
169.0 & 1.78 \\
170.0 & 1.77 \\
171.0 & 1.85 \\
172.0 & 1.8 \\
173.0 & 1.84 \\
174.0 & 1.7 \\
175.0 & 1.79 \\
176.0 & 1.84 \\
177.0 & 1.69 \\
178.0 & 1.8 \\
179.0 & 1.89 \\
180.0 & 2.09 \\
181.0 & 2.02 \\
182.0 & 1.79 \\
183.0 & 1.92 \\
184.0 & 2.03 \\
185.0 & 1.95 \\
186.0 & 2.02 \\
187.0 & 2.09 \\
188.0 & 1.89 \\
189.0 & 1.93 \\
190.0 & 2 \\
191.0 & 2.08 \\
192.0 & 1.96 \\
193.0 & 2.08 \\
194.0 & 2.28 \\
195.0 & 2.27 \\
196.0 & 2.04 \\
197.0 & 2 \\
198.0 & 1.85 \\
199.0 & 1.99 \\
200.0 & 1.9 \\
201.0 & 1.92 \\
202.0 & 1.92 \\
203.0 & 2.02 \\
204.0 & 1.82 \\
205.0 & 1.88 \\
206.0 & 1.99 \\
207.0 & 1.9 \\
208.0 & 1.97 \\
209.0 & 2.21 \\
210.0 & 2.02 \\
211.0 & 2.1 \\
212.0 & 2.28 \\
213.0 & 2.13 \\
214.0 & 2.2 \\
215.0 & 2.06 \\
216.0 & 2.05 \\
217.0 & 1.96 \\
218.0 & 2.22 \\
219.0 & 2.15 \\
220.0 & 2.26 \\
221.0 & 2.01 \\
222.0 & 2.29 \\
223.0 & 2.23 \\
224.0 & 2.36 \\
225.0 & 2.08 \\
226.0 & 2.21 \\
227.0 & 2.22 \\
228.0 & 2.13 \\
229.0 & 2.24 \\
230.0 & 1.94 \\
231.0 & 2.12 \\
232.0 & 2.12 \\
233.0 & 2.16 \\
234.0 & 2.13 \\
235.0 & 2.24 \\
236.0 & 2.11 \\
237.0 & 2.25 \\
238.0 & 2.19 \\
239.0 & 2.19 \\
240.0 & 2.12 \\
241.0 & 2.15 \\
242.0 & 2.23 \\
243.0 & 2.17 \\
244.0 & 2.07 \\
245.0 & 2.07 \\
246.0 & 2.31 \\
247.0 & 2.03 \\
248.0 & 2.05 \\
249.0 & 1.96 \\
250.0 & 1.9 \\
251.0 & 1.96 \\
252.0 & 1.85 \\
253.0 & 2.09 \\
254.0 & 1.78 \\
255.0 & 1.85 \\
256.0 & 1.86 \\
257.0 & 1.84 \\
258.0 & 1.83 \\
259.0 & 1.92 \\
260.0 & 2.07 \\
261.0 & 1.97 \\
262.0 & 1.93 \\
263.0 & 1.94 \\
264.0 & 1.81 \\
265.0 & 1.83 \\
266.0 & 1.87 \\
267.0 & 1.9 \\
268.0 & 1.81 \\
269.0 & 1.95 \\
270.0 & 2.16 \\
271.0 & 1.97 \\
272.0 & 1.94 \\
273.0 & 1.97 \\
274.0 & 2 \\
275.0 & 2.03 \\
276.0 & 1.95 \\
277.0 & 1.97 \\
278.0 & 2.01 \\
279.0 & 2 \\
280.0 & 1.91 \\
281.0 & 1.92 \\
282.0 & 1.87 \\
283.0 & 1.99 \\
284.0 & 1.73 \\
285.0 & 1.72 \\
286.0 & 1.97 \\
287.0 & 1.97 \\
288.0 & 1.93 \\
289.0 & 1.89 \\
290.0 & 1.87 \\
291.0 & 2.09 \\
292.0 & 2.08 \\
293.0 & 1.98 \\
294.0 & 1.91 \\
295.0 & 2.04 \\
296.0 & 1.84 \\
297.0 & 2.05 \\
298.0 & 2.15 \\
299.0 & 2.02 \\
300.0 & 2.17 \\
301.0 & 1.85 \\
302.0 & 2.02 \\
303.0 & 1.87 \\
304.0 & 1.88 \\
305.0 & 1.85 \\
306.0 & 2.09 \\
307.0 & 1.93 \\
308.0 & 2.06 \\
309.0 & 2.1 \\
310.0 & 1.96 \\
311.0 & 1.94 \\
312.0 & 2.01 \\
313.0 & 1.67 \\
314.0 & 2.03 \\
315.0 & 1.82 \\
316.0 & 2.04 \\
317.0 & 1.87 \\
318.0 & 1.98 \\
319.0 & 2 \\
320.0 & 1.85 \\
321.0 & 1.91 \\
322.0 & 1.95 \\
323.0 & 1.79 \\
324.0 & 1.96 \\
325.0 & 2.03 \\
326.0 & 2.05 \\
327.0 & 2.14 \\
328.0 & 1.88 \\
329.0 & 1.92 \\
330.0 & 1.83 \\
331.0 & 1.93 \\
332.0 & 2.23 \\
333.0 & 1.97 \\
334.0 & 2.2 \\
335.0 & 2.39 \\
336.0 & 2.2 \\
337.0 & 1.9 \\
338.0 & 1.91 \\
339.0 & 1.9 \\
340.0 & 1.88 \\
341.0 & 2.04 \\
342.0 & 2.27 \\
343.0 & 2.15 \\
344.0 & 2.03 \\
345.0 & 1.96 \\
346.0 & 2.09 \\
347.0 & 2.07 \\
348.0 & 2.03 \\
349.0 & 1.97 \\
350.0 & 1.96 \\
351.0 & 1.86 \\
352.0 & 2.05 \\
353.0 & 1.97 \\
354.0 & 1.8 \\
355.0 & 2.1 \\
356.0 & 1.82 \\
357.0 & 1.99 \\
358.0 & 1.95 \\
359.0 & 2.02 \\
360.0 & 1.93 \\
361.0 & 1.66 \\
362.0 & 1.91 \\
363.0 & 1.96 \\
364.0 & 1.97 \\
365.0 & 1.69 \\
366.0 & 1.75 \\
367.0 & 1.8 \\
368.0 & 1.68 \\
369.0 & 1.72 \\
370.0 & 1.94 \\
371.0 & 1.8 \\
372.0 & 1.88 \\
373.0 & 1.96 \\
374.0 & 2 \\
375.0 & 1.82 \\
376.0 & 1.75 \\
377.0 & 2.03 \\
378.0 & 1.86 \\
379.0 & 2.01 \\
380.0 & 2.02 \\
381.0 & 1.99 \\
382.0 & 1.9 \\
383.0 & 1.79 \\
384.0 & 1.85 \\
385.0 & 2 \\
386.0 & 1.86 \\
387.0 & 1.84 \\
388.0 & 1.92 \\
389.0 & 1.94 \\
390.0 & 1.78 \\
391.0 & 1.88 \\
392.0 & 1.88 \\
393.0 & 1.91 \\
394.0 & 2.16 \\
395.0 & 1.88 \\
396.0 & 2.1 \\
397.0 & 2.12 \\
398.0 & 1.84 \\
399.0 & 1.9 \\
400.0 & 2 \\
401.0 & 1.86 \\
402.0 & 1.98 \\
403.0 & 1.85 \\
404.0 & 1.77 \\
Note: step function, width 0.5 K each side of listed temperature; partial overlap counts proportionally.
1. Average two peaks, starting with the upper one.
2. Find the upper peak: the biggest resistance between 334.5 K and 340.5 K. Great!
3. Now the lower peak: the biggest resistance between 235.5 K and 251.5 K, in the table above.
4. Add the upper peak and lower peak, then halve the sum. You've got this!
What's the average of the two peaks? 2.35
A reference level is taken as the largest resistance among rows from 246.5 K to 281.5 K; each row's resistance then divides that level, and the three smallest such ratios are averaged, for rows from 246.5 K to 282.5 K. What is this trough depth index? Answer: 1.03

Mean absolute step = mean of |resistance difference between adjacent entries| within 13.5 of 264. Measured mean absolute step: 0.086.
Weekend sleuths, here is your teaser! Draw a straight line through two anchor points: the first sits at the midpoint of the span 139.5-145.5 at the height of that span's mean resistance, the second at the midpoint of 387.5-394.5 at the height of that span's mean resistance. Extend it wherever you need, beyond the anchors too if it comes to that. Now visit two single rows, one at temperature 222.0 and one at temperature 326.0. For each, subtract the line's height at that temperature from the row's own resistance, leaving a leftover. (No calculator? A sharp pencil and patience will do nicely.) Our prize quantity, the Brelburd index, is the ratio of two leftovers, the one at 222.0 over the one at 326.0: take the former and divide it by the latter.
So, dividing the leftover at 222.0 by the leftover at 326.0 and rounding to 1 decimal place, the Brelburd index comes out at 2.8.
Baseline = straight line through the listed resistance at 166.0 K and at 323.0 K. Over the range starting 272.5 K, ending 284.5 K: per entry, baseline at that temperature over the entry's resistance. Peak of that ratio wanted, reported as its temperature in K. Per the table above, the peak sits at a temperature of 284.0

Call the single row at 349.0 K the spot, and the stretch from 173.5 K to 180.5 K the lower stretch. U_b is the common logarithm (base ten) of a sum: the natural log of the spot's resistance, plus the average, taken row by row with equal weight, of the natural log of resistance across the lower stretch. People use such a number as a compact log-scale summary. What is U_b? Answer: 0.107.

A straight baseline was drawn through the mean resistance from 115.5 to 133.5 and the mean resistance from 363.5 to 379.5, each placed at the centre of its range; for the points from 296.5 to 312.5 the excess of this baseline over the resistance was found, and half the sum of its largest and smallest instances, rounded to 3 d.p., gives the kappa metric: -0.239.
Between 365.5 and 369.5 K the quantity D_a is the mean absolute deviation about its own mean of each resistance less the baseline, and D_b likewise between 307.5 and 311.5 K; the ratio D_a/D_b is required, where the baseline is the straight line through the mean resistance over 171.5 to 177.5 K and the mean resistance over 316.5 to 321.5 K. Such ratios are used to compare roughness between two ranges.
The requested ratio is 0.58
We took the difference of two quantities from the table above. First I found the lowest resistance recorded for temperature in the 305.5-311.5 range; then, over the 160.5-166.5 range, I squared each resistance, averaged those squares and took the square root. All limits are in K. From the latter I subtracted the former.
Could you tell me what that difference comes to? -0.2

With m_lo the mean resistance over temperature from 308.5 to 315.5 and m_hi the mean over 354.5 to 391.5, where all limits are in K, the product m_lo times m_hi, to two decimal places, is 3.64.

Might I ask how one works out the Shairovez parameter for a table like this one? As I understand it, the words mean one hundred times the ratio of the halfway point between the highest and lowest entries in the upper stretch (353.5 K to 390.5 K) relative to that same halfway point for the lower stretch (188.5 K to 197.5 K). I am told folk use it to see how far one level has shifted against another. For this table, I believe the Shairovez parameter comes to 89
